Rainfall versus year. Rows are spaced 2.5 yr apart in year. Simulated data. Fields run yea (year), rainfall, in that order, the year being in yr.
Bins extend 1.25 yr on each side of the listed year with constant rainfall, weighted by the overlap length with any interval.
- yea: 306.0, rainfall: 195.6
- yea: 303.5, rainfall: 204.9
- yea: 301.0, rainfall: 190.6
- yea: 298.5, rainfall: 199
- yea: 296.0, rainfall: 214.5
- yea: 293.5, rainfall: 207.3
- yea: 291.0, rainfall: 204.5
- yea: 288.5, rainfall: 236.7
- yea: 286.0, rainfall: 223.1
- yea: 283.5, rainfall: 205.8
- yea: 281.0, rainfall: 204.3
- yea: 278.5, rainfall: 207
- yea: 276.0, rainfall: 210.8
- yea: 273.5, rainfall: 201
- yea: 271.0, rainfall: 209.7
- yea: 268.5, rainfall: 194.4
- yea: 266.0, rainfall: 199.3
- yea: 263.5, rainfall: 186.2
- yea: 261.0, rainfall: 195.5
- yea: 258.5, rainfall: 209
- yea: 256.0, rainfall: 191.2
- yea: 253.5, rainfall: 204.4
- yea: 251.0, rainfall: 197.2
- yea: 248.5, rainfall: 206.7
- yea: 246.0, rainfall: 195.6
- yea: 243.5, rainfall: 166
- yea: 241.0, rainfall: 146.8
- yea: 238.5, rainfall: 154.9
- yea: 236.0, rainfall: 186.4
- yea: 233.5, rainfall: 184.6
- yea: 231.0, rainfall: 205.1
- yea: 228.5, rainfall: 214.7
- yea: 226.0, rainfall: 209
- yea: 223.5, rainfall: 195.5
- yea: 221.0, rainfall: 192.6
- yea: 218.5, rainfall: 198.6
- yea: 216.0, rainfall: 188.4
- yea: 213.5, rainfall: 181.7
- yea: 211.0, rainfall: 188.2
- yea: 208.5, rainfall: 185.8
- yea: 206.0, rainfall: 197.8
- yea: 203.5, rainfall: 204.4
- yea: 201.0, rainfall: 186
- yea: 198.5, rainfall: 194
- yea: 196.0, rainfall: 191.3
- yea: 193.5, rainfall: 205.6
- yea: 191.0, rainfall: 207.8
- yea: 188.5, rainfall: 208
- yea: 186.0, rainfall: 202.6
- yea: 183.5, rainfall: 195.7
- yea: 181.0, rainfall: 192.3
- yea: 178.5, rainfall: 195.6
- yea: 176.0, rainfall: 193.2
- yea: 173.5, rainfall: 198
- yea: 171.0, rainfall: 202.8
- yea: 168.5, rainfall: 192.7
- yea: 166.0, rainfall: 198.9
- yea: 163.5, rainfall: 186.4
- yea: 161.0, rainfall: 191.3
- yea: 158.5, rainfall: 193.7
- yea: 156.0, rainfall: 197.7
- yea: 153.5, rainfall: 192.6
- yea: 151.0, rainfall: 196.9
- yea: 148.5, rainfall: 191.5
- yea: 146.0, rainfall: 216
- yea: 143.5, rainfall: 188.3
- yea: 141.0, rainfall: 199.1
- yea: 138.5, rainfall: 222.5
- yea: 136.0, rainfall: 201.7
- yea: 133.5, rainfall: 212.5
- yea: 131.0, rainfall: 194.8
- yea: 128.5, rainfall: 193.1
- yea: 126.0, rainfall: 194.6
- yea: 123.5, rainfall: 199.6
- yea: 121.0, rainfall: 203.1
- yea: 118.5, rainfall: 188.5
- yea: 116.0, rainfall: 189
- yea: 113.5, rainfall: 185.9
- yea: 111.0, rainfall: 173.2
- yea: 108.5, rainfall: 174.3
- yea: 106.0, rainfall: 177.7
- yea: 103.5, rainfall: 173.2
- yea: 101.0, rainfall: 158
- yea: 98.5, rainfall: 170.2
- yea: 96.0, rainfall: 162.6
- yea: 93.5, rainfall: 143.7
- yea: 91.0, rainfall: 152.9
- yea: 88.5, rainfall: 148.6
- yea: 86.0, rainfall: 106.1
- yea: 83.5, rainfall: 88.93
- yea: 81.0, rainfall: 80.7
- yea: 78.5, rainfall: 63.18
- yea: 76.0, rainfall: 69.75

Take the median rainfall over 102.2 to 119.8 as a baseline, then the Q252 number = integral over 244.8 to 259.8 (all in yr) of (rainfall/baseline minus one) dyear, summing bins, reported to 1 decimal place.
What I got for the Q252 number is 1.9 yr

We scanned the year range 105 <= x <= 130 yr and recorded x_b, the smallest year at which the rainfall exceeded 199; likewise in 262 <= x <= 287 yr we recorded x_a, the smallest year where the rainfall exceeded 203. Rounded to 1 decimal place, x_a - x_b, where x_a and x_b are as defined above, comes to 150.0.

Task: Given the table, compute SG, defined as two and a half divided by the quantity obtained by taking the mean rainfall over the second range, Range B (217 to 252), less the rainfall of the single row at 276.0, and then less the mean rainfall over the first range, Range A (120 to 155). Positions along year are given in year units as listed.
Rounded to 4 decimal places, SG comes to -0.0113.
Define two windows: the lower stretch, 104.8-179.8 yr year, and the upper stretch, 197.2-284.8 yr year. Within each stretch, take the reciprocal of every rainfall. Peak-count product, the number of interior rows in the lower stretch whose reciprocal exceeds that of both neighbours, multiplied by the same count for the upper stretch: 120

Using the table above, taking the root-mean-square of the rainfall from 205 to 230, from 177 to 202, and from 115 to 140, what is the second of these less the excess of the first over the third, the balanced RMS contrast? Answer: 203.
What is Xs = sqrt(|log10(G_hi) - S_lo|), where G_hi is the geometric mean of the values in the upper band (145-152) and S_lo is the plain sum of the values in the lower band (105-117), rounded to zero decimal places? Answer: 30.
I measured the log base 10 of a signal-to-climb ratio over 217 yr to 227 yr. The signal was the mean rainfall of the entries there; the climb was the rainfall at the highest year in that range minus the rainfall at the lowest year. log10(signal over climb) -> 1.3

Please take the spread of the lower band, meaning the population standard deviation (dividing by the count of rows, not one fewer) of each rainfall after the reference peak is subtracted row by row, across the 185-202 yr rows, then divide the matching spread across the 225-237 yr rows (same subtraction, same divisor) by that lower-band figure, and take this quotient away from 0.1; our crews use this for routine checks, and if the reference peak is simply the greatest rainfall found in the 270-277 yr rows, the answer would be -1.4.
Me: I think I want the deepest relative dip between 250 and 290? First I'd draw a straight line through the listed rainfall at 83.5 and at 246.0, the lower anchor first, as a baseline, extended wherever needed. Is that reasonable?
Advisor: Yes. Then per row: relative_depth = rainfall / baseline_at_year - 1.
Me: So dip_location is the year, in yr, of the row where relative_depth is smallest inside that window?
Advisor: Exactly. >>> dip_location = 263.5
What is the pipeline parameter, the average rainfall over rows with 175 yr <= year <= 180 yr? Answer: 194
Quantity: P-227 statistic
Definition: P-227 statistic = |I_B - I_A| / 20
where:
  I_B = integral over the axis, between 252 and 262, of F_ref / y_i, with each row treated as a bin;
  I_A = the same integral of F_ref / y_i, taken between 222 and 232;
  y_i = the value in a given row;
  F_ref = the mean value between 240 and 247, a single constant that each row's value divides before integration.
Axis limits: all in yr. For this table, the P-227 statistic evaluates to 0.012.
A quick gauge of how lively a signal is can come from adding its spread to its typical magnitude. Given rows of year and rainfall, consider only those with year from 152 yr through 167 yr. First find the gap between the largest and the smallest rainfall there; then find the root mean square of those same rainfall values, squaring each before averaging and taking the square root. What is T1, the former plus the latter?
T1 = 206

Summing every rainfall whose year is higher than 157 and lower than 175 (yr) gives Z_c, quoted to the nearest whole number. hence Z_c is 1364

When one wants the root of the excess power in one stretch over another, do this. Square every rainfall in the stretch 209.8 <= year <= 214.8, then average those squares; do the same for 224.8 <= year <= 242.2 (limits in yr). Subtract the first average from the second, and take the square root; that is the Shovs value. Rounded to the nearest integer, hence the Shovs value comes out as 31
